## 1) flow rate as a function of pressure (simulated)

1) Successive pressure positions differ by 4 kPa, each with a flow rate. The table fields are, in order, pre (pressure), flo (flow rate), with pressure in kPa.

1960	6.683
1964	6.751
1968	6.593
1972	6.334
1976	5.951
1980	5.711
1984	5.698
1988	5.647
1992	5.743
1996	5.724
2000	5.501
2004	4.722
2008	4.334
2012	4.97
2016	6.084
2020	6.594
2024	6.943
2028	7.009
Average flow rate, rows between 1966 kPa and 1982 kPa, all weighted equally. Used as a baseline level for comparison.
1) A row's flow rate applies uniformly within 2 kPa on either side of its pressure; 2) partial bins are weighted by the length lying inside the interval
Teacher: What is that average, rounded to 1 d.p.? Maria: 6.1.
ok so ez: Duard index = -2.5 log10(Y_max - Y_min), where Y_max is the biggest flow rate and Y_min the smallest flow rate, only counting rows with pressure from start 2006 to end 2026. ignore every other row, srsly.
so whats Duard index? -1.0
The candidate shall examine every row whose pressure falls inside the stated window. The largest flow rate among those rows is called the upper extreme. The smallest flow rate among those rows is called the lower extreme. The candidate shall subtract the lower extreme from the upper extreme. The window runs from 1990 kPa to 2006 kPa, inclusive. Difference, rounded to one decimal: 1.0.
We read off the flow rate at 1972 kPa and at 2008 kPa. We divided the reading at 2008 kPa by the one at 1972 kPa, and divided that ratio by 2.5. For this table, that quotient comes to 0.27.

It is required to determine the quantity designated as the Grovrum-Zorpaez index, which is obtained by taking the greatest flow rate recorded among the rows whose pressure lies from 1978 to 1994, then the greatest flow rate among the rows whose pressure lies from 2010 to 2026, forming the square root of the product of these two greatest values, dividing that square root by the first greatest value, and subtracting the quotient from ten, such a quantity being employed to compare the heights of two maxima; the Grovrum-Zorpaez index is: 8.90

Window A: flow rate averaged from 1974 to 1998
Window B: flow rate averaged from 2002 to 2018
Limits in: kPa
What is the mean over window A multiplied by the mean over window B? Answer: 29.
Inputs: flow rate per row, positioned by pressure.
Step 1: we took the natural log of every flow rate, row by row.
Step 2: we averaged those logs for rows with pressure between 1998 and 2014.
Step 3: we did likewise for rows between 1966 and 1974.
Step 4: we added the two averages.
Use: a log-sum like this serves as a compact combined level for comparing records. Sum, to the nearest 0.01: 3.45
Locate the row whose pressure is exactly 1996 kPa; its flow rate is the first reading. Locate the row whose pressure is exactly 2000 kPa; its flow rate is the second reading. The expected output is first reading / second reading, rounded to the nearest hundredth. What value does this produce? 1.04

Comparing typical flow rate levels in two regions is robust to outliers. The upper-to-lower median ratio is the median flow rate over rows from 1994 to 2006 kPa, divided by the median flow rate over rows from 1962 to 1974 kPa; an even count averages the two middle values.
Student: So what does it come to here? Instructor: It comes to 0.83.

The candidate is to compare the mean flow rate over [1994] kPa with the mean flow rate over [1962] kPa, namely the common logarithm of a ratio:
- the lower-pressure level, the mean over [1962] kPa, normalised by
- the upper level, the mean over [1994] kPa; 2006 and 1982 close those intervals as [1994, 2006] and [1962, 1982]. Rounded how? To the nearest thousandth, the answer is 0.072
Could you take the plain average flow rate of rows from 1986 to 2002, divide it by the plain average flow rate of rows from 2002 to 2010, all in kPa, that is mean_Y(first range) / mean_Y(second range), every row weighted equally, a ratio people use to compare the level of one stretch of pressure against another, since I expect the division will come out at 1.25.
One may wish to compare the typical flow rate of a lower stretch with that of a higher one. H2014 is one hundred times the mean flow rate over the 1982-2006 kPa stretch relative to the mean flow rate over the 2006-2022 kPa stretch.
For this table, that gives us 100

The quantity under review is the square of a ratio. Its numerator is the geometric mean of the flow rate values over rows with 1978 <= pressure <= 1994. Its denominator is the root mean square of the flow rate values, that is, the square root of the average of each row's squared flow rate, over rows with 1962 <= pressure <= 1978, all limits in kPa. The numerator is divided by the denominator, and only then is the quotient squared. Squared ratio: 0.79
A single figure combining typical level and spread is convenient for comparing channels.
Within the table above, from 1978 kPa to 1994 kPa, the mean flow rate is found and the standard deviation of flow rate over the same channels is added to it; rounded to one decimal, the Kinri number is 5.7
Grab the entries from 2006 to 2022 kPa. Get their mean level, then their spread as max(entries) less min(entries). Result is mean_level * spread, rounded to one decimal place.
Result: 12.4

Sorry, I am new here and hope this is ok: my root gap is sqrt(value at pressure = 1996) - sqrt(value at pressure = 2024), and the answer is -0.24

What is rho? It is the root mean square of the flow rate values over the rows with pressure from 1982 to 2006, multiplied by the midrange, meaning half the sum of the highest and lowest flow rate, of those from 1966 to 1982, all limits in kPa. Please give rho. 34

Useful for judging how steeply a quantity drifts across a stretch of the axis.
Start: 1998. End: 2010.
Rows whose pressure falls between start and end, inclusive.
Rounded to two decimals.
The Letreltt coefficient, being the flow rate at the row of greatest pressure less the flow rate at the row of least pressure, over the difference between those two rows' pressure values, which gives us -0.15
